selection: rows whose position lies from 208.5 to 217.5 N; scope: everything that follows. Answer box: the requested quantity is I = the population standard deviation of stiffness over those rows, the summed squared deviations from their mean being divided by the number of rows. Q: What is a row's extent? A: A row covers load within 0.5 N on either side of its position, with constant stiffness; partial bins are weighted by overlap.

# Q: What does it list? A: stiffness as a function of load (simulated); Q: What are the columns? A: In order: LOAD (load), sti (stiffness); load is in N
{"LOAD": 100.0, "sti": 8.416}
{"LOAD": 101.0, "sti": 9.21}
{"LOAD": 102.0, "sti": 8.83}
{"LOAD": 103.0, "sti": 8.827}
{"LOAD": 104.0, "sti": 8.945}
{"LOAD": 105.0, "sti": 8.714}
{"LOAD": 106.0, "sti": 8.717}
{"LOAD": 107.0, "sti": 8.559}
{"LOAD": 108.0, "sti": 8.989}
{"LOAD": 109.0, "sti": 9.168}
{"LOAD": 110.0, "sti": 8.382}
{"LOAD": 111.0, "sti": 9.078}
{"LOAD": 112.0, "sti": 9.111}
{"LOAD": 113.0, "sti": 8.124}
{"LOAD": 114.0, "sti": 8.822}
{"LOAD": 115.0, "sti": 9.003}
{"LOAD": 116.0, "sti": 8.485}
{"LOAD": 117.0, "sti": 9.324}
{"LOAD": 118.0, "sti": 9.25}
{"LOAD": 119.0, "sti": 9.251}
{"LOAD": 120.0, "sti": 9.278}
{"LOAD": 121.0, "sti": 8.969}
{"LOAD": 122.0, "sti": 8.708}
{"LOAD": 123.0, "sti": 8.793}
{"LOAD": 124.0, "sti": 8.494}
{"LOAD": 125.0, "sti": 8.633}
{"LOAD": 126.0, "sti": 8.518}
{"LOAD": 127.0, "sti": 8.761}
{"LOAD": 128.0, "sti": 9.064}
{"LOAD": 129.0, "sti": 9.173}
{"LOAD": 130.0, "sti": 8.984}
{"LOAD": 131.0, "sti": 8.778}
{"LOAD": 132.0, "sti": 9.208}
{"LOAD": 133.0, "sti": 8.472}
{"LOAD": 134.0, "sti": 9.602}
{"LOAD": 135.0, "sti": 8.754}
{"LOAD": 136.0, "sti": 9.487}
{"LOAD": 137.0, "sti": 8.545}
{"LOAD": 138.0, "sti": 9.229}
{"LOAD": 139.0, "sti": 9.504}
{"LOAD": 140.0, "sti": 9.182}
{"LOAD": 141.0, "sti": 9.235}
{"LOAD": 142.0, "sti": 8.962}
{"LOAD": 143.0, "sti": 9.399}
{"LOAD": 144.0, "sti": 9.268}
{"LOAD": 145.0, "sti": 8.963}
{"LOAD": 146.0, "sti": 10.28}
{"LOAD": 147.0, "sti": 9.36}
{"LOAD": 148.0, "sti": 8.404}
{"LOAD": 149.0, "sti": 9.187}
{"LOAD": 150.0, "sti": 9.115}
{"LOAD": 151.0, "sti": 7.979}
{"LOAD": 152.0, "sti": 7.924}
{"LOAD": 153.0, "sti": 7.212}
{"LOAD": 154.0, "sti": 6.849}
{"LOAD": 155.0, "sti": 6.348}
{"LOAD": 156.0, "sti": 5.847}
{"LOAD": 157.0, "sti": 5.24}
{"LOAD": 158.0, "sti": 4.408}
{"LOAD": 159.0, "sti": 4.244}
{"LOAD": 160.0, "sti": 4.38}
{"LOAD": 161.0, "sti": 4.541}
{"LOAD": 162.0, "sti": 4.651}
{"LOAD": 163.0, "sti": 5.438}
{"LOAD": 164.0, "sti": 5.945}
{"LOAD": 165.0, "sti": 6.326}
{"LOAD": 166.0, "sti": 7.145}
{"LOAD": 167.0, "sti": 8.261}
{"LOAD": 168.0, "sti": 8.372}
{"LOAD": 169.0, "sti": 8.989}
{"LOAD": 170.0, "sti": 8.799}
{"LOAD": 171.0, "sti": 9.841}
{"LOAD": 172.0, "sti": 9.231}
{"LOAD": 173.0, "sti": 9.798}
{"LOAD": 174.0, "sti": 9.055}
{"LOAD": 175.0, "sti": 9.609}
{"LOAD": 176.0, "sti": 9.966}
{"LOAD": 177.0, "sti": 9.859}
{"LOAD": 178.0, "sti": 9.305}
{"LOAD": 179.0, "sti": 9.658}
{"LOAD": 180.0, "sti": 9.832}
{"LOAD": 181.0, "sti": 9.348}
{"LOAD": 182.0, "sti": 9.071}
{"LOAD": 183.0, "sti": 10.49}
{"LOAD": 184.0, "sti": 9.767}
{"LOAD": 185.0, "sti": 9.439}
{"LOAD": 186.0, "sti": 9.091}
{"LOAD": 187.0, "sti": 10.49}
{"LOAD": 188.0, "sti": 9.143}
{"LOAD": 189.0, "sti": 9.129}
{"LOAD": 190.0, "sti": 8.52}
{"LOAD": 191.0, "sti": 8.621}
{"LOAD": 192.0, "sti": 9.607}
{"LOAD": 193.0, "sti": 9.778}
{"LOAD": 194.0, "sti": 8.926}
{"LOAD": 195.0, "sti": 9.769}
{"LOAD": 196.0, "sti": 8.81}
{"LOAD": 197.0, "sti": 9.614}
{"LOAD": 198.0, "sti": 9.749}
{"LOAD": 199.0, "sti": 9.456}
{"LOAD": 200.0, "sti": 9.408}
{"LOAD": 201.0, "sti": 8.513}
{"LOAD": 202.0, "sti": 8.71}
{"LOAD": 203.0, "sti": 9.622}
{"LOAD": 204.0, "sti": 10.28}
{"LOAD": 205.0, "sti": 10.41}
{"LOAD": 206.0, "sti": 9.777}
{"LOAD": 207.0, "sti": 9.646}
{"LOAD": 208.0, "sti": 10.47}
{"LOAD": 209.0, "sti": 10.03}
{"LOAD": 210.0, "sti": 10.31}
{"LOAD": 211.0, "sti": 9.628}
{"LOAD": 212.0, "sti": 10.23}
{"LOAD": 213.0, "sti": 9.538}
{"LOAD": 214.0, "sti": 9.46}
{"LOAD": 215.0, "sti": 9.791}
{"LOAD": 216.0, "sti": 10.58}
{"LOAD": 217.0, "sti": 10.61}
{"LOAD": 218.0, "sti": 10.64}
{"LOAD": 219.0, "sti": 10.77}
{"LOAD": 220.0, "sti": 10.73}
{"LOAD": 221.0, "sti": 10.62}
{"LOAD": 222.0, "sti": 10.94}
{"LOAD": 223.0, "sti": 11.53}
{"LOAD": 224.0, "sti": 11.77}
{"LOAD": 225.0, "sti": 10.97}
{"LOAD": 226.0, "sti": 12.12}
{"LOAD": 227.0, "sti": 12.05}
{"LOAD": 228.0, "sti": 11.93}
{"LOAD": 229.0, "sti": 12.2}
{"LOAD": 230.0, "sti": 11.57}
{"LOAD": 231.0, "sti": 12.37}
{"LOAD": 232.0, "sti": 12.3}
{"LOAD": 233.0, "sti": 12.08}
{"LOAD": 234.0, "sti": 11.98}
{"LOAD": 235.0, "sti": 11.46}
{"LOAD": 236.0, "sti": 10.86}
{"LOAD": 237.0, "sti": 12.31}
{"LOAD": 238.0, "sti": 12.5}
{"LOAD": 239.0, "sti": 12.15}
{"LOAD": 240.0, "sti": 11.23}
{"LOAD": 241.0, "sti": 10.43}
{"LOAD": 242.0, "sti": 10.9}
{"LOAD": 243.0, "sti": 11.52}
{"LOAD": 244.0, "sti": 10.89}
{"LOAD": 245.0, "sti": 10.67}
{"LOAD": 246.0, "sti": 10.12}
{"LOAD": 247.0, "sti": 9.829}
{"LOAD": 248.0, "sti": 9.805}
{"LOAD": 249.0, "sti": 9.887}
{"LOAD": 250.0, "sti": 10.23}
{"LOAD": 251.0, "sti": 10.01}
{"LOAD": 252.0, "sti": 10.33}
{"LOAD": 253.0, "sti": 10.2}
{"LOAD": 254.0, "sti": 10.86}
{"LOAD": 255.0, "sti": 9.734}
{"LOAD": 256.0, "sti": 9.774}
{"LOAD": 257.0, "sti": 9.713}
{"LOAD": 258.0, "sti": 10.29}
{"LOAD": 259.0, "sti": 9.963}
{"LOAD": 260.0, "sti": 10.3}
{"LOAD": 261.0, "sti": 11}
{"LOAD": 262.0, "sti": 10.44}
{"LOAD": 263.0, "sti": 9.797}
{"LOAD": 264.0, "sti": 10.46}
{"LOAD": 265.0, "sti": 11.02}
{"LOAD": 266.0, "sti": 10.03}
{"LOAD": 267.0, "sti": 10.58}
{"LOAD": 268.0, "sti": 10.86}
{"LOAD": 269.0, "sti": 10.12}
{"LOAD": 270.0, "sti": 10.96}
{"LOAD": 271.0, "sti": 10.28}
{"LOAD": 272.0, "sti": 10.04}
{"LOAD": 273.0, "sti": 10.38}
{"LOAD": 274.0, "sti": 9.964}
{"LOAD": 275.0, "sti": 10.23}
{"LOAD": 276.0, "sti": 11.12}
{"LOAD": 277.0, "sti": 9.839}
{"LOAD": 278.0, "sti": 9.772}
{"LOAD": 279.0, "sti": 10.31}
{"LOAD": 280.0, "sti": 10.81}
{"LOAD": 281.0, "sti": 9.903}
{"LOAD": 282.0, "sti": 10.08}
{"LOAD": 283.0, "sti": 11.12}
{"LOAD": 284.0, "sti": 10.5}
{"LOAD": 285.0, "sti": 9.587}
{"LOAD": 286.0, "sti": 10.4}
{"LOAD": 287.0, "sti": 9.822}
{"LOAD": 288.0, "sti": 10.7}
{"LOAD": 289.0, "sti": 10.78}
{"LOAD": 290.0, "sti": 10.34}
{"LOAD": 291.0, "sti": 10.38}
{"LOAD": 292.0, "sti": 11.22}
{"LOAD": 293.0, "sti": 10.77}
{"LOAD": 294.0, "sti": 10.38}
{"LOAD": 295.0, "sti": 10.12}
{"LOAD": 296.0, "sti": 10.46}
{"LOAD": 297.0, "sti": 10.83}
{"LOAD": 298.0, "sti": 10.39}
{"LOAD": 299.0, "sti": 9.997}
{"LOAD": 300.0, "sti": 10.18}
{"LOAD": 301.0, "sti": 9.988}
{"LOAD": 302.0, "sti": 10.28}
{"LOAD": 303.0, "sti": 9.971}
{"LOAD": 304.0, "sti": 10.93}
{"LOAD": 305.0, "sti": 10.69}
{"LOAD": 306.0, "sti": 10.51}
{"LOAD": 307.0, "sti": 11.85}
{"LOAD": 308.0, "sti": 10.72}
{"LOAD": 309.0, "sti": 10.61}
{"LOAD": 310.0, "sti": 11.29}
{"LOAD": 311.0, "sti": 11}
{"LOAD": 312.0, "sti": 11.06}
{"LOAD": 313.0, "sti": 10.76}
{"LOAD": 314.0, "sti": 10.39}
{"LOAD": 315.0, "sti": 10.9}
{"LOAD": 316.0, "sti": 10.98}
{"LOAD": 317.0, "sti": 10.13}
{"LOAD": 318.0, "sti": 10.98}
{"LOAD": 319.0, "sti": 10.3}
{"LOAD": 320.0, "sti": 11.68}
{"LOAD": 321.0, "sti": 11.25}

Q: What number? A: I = 0.41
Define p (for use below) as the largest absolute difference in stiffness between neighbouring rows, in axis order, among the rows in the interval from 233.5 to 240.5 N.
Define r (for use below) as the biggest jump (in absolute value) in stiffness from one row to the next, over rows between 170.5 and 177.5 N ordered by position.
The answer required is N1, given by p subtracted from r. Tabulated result -0.7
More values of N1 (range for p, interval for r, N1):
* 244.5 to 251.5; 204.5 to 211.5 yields 0.3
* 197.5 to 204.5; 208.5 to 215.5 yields -0.2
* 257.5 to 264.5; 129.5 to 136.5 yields 0.4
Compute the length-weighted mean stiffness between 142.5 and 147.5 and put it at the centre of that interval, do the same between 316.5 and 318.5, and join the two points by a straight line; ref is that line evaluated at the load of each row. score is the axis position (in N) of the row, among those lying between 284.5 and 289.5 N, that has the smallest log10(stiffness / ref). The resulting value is 285.0 N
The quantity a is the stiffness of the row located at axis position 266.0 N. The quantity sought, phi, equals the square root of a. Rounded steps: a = 10.03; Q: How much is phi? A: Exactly 3.17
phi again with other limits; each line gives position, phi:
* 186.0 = 3.02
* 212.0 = 3.20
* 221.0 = 3.26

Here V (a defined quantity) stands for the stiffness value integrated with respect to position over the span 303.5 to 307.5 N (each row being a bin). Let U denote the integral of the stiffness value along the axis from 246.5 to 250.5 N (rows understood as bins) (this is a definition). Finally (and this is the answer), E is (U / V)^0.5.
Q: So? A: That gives 0.95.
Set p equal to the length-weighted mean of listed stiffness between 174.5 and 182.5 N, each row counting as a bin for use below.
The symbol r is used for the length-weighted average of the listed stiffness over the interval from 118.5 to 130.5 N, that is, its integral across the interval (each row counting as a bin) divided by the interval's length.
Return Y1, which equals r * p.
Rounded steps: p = 9.6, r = 8.9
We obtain 85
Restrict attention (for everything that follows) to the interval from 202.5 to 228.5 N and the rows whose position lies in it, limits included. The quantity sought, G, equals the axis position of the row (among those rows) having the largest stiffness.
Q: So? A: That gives 226.0 N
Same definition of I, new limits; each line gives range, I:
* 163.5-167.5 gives 0.89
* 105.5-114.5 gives 0.34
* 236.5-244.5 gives 0.71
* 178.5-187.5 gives 0.50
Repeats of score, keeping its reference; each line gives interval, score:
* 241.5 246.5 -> 246.0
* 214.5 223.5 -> 215.0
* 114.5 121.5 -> 116.0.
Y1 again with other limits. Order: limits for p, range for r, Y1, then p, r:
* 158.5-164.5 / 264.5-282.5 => 50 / 4.9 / 10.3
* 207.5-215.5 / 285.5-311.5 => 105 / 9.9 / 10.6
